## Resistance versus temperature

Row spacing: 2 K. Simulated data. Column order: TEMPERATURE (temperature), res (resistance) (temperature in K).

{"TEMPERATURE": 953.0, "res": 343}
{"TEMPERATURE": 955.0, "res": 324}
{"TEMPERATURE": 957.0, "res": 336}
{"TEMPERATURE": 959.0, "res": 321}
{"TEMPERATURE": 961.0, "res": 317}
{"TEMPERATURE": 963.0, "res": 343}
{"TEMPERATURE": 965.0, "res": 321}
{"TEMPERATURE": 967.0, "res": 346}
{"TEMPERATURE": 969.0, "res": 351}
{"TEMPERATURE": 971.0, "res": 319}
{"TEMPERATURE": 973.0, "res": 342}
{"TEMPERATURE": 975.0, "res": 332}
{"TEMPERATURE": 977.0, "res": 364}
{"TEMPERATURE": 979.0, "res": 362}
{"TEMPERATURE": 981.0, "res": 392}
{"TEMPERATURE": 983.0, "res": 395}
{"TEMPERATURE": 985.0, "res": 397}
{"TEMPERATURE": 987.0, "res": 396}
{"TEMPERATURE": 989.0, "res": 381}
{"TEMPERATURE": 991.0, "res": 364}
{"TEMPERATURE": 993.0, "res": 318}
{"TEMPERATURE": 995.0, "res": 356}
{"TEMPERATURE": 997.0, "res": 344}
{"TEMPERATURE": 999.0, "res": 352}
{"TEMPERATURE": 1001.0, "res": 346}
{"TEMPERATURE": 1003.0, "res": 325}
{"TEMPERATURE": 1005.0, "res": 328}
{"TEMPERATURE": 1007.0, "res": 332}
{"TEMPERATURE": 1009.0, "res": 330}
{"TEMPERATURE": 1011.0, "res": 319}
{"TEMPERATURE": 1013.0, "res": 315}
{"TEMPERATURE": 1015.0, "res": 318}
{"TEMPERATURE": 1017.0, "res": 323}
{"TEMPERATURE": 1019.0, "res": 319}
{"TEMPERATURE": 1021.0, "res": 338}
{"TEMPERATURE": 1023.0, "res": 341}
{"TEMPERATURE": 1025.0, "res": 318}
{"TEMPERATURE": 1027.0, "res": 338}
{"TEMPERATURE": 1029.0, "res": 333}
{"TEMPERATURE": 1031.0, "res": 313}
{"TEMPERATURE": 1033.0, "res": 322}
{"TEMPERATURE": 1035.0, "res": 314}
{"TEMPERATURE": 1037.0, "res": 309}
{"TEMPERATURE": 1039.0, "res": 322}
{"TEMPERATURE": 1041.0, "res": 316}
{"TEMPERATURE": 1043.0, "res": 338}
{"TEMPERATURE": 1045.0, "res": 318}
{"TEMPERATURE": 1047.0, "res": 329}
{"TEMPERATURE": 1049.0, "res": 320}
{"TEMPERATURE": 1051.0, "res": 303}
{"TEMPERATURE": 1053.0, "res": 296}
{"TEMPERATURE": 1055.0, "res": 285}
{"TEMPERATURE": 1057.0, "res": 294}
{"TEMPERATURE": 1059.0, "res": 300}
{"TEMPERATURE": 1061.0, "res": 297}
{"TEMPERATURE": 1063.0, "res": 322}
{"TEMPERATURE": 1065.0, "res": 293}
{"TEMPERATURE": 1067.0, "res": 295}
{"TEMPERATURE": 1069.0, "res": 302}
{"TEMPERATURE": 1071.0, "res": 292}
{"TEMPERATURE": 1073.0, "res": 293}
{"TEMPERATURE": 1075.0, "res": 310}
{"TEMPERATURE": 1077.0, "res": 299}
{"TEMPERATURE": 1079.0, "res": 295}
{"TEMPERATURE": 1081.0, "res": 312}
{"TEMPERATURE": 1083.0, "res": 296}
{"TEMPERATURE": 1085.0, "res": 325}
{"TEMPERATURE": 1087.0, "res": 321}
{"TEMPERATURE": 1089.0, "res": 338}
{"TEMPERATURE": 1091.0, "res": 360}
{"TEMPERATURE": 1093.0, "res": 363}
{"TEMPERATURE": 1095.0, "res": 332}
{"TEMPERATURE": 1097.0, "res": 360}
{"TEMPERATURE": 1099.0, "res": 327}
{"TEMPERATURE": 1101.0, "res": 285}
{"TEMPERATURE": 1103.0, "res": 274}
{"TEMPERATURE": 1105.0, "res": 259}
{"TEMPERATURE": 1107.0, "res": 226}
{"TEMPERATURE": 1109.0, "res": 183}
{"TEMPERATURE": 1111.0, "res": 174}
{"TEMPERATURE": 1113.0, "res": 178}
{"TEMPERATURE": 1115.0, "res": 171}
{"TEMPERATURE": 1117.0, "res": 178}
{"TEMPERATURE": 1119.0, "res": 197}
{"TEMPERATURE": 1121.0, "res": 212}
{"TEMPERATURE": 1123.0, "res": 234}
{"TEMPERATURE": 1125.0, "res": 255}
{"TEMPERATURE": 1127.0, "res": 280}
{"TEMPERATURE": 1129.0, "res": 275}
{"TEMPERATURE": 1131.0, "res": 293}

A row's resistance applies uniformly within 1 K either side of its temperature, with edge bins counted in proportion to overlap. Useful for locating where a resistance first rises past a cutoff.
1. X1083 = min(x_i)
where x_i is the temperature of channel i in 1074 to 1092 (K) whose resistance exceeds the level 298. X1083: 1075.0 K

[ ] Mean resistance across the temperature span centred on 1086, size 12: 325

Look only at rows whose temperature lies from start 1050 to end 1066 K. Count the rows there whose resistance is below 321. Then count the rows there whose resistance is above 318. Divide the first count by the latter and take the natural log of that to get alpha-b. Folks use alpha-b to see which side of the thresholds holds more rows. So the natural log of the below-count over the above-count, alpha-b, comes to 1.9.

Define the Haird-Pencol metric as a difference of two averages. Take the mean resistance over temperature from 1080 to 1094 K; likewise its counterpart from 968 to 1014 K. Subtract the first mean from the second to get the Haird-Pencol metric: 20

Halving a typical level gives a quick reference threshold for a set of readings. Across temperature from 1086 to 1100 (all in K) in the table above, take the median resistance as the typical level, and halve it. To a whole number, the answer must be 169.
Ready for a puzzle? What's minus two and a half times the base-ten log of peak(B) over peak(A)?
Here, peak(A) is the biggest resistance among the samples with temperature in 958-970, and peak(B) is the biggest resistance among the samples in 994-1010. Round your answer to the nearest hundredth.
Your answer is -0.02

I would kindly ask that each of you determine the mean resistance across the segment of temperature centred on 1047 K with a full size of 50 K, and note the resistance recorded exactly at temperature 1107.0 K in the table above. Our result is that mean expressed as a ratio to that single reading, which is 1.38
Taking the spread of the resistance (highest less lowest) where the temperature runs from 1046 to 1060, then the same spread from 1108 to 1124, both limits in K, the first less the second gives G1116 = -19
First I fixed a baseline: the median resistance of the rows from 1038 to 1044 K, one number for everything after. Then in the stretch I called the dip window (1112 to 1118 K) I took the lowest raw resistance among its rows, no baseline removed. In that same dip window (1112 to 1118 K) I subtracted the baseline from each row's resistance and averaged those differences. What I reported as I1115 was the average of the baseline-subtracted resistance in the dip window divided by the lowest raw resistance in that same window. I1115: -0.86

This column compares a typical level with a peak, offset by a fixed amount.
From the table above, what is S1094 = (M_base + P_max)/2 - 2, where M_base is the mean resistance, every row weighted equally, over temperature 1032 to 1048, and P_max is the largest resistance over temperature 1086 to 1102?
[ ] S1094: 340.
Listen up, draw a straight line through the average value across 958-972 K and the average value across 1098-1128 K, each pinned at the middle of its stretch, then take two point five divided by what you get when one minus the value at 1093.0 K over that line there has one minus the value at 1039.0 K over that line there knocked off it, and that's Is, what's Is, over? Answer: -7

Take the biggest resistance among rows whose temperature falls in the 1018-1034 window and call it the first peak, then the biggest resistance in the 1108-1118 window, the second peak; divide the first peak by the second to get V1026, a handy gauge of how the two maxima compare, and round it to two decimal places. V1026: 1.86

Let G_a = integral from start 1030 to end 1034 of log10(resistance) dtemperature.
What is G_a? 10.0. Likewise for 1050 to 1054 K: 9.9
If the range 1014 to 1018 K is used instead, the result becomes 10.0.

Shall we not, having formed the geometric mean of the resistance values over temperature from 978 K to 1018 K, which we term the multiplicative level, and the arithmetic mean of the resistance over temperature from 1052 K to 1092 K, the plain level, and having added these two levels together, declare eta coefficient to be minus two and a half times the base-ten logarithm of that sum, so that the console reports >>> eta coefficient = -7.04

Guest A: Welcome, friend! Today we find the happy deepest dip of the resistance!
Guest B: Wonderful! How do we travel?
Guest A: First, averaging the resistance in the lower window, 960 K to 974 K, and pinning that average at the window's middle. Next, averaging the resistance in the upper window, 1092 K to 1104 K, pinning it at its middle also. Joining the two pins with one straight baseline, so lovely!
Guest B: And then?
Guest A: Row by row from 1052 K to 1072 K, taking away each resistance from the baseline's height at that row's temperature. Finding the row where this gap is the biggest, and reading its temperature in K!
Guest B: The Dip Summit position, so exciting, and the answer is 1055.0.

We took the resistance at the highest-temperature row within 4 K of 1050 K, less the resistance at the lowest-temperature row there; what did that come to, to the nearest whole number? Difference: -33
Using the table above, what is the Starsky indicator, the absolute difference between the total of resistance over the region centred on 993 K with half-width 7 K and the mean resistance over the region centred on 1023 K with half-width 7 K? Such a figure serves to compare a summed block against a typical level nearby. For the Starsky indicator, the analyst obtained 2181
